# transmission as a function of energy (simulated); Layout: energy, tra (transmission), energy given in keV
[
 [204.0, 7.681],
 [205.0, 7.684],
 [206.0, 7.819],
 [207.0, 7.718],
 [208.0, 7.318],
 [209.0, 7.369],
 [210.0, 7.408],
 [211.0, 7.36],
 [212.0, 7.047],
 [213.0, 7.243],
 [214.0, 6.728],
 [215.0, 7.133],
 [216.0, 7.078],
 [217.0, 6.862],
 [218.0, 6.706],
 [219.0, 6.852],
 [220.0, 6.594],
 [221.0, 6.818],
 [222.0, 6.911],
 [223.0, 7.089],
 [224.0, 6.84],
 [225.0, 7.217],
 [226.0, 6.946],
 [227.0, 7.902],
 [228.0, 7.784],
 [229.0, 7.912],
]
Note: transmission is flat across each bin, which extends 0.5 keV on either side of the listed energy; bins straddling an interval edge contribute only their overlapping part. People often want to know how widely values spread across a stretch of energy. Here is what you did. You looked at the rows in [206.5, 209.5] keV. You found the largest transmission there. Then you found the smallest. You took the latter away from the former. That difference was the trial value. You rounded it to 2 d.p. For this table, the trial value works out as 0.40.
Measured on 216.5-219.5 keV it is 0.16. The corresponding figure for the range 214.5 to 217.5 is 0.27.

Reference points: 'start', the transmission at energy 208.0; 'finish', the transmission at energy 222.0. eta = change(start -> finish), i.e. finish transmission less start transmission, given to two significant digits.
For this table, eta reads -0.41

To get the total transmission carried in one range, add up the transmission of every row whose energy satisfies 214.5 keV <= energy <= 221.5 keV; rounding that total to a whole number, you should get 48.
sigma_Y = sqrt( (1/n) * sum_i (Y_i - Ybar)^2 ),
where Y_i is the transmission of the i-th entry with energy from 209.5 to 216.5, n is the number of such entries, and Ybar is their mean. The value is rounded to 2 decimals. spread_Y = 0.21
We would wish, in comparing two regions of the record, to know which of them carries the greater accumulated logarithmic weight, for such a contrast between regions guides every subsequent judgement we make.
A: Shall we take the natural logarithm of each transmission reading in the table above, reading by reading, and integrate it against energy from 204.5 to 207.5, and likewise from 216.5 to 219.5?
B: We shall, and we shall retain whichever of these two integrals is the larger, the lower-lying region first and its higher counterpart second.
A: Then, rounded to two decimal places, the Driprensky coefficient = 6.14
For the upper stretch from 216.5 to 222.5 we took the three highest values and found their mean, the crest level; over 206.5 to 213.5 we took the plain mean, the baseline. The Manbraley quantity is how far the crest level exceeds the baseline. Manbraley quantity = -0.5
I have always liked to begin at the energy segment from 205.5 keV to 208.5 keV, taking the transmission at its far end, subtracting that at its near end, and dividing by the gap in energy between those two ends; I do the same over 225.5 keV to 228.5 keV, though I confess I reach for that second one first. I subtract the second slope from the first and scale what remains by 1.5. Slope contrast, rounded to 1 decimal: -1.0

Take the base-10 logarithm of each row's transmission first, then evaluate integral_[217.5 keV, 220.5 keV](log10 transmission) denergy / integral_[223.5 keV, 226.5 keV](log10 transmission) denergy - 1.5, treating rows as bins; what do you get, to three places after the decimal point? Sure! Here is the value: -0.521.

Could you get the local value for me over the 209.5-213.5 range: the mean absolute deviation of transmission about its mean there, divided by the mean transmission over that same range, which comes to 0.0164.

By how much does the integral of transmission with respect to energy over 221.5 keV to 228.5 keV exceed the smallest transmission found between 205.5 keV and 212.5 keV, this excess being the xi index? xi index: 43.6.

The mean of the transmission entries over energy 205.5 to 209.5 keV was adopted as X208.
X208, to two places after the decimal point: 7.56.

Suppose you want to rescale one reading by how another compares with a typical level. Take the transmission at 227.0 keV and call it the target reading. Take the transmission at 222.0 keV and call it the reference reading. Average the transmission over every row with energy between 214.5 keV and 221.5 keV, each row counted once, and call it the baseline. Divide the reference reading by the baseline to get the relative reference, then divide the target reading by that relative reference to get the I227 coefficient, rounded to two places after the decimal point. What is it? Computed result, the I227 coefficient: 7.85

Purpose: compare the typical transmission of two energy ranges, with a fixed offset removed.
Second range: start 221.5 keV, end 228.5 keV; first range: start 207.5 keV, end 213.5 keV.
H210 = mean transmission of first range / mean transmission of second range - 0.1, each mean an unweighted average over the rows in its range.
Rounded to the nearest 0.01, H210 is 0.91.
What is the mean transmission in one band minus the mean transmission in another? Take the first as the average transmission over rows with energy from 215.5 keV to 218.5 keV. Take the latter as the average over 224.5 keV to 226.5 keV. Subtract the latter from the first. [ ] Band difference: -0.2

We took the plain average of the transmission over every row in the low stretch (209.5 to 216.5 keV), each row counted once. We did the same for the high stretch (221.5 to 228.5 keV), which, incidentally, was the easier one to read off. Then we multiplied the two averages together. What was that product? 51.7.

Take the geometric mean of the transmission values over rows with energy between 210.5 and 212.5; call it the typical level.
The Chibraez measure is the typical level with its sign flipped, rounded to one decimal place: -7.2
